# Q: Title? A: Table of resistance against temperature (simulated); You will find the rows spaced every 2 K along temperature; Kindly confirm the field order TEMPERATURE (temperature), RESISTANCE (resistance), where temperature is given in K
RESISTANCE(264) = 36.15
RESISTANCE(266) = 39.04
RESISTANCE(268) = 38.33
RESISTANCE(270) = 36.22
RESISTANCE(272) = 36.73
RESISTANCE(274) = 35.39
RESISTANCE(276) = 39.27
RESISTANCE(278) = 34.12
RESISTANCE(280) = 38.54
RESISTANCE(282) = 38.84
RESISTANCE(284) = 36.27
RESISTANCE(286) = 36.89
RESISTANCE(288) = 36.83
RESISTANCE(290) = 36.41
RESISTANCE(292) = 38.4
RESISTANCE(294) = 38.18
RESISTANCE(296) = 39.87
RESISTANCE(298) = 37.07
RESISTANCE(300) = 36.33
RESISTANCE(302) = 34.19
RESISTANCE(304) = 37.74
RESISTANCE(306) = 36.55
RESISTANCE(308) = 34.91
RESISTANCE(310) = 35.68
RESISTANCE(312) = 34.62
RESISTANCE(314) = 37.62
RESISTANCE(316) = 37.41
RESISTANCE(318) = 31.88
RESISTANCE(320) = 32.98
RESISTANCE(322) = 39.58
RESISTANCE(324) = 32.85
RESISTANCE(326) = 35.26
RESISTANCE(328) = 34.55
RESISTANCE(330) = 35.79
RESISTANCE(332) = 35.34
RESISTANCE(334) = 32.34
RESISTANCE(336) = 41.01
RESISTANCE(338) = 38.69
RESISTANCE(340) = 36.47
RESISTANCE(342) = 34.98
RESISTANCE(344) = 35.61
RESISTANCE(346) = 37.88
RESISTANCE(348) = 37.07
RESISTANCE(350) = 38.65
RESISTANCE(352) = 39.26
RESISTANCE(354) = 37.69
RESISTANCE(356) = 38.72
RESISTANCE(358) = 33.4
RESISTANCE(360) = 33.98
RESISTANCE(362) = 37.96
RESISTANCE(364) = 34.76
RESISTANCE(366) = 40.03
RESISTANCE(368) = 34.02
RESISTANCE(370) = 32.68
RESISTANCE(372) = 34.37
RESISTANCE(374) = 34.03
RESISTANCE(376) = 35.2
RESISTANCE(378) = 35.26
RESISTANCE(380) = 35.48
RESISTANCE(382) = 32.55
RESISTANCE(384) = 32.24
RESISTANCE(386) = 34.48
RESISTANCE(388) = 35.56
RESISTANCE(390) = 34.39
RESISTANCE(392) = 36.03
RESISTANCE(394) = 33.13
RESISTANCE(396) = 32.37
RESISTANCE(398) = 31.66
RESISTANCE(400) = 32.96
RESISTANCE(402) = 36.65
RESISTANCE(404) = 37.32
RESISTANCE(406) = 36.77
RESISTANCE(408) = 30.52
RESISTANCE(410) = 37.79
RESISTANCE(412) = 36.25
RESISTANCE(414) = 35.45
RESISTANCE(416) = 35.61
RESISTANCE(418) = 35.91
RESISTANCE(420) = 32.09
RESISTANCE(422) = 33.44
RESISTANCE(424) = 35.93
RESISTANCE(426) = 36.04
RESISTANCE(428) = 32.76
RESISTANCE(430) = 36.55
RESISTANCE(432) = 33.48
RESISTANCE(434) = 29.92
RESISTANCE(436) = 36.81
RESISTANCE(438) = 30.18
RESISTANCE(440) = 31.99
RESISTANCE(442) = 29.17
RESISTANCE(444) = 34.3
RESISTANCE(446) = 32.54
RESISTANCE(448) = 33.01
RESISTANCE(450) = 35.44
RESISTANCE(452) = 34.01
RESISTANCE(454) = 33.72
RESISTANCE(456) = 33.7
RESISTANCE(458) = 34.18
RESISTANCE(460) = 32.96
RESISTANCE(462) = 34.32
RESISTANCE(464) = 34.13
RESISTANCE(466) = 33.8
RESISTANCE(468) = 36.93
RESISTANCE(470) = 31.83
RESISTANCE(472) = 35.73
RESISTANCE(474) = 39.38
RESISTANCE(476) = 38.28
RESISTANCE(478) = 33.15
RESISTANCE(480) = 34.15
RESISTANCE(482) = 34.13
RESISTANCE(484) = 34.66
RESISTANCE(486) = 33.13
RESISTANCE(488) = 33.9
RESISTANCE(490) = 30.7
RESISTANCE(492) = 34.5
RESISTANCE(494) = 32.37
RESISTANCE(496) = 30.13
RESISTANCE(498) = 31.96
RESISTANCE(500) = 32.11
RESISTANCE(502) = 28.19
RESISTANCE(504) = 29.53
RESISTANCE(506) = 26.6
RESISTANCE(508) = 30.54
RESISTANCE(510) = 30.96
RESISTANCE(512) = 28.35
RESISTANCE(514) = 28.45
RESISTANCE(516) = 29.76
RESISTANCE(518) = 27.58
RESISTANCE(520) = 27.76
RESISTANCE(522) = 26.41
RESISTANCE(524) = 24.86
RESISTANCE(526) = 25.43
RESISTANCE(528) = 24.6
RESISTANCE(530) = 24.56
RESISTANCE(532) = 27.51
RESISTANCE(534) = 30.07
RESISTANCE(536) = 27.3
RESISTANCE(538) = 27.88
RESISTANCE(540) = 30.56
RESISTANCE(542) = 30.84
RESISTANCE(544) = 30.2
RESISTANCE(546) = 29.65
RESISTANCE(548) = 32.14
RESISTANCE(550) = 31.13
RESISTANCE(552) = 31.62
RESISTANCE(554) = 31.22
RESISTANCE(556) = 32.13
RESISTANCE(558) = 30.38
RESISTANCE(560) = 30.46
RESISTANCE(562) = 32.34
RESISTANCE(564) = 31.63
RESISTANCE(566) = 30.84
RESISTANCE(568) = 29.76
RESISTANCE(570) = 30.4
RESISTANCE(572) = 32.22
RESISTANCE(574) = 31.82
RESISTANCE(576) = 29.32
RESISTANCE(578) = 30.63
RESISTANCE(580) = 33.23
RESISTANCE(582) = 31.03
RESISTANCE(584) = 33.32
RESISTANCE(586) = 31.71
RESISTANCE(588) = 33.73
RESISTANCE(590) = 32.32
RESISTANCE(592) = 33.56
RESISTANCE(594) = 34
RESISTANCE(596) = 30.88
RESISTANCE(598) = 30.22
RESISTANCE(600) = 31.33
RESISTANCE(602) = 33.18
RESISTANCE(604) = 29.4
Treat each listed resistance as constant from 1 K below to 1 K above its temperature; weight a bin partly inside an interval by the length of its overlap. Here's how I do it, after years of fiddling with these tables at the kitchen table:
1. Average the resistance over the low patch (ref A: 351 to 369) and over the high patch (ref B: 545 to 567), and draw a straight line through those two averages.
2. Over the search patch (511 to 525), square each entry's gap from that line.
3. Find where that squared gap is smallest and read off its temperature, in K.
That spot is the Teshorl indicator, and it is 516 K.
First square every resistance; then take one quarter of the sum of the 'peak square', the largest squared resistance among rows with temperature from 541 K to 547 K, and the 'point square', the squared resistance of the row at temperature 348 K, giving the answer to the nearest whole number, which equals 581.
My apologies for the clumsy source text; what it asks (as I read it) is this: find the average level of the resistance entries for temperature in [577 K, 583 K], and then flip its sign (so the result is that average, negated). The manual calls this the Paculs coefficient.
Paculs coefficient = -32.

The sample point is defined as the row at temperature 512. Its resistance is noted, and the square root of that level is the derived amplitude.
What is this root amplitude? 5.3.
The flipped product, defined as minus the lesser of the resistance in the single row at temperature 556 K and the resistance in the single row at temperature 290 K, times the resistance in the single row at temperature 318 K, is -1024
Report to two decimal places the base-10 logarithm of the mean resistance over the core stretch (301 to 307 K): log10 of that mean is 1.56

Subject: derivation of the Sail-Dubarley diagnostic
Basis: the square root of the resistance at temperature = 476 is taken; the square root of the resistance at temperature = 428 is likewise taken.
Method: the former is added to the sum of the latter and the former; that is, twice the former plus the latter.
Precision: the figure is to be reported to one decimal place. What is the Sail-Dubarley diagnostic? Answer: 18.1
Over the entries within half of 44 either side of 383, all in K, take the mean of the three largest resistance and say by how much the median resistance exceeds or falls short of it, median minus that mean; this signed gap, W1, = -4.0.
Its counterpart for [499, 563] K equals -2.5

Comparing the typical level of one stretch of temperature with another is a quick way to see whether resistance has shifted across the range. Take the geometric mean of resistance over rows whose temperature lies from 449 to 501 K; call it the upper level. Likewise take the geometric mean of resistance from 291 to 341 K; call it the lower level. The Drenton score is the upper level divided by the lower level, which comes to 0.94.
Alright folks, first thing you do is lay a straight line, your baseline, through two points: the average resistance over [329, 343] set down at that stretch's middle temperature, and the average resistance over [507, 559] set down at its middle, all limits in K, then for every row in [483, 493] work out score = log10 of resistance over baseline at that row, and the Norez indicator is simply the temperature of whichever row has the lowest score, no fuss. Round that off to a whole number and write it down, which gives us 490 K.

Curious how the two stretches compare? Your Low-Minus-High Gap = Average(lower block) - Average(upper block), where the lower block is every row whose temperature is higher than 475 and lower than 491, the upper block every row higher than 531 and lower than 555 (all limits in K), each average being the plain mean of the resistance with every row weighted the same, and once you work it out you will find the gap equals 4.0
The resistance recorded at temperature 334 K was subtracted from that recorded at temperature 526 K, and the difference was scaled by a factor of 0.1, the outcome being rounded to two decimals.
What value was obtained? -0.69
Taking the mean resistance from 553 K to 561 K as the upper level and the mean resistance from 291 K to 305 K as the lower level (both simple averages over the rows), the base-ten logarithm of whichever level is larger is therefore 1.57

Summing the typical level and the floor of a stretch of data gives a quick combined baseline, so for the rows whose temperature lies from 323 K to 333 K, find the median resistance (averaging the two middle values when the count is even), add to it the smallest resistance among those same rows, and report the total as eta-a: 68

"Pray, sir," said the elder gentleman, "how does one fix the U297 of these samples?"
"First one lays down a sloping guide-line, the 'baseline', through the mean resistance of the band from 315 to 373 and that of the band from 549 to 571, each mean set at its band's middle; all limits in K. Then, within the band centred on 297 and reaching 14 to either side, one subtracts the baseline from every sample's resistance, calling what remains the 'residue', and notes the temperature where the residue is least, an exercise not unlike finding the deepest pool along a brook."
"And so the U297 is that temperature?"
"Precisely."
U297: 302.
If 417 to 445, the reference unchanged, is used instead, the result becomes 442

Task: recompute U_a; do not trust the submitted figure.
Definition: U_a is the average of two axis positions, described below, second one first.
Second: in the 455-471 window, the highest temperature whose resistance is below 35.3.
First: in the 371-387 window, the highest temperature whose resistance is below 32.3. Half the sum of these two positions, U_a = 427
